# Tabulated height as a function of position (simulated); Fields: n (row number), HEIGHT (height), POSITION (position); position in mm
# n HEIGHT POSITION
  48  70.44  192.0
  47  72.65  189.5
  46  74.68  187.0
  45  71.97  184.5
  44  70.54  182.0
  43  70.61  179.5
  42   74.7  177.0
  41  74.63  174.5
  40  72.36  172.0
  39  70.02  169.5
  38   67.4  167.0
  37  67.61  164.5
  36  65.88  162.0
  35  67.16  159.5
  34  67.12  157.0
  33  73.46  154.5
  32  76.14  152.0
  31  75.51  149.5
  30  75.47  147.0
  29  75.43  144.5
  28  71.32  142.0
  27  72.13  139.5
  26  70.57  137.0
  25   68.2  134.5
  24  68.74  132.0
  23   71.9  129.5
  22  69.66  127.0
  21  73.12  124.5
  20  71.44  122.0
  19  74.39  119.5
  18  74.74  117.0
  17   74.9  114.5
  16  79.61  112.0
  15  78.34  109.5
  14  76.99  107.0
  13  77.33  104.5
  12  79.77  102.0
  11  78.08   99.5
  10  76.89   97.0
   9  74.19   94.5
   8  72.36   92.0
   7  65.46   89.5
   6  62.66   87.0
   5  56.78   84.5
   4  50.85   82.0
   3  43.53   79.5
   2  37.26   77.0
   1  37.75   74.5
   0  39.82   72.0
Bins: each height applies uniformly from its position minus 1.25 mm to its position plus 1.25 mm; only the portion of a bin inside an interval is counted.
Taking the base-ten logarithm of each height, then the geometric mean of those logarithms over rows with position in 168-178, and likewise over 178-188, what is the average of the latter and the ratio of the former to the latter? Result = 1.43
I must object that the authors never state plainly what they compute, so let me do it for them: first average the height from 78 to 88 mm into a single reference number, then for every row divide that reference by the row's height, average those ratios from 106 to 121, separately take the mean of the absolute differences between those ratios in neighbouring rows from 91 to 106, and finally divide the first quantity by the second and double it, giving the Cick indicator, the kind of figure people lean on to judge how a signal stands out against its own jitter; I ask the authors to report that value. 78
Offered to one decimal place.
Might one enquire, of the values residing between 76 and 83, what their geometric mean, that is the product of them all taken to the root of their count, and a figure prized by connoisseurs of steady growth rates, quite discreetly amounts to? 43.5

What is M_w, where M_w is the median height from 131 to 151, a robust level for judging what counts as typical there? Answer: 72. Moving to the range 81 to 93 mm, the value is 63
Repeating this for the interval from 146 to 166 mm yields 71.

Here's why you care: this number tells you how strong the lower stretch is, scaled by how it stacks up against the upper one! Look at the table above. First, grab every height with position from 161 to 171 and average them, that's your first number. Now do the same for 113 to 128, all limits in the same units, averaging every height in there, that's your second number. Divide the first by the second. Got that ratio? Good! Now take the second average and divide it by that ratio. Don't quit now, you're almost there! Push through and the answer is 79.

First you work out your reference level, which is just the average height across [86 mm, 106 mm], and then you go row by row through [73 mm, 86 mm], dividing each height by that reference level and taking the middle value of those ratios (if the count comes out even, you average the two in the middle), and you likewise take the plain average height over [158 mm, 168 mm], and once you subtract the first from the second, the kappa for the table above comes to 66.4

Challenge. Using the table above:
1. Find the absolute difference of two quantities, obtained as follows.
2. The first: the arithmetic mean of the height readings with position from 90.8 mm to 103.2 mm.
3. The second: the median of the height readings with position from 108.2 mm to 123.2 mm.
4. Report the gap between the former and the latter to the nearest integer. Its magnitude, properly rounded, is 1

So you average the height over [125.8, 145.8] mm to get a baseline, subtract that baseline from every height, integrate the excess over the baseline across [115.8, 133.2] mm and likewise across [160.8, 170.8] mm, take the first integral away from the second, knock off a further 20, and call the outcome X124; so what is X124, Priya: -70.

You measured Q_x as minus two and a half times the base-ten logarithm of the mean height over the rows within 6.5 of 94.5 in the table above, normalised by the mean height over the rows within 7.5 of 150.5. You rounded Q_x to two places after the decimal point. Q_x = 0.01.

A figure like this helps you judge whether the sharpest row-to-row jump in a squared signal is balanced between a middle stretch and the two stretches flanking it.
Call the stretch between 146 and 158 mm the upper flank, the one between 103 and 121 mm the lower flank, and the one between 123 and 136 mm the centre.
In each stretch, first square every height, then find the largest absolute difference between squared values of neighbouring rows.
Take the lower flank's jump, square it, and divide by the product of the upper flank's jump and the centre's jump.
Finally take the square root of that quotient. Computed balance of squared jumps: 1.10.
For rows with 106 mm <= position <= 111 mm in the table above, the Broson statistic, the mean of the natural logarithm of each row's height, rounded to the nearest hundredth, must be 4.35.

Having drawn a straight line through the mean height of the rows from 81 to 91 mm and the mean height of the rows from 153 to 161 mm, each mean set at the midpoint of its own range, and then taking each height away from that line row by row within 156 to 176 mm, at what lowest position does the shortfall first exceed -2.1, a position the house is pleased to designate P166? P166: 157.0 mm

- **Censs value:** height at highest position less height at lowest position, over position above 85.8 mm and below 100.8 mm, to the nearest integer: 15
